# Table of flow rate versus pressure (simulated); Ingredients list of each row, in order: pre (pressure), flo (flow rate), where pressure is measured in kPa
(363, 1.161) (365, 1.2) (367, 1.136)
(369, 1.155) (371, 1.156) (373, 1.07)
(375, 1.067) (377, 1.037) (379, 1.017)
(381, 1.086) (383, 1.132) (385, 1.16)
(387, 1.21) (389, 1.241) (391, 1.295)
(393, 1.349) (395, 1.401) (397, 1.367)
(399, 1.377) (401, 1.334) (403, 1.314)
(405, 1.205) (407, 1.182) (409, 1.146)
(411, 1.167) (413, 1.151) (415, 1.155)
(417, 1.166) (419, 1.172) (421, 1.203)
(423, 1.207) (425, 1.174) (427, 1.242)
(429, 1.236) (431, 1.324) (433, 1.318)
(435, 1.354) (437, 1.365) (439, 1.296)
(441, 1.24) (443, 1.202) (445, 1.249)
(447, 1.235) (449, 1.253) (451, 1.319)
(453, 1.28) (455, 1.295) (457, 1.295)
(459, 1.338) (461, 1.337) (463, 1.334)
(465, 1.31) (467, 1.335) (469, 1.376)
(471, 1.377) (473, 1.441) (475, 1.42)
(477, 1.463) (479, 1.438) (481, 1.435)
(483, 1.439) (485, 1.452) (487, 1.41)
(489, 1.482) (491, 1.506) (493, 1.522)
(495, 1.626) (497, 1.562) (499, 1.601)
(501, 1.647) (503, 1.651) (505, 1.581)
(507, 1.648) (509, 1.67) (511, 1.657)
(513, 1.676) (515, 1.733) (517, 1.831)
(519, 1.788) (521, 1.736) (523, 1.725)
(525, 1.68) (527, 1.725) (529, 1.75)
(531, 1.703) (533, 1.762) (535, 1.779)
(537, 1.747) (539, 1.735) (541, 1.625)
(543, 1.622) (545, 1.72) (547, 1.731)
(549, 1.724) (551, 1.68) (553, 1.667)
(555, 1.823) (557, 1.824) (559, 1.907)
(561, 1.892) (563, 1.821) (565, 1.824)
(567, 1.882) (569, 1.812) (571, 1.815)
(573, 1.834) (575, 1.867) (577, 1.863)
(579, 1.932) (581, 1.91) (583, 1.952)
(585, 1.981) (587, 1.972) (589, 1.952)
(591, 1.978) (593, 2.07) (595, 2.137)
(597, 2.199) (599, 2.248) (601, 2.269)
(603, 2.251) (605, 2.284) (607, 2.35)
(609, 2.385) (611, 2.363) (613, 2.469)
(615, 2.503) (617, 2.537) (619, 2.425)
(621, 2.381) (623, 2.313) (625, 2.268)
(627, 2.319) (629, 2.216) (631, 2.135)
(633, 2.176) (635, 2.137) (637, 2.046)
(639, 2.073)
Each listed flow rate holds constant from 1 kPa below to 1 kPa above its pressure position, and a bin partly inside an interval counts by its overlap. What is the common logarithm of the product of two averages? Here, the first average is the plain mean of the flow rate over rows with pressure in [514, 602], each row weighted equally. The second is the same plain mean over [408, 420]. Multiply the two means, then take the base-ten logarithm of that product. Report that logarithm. 0.33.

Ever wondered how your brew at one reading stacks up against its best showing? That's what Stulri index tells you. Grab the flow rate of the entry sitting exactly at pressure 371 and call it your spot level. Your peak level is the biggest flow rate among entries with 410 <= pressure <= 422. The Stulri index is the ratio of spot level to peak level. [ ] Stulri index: 1.0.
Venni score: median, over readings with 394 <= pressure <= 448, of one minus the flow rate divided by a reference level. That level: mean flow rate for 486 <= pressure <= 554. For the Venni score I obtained 0.26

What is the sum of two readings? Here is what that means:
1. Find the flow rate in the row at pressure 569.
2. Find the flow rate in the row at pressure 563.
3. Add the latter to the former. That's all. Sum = 3.6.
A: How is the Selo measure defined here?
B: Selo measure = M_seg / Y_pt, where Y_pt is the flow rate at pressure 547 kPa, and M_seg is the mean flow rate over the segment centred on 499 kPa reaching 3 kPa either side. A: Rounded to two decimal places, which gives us 0.93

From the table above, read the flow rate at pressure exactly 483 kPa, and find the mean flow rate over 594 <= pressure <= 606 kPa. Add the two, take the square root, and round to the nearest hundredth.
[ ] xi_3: 1.92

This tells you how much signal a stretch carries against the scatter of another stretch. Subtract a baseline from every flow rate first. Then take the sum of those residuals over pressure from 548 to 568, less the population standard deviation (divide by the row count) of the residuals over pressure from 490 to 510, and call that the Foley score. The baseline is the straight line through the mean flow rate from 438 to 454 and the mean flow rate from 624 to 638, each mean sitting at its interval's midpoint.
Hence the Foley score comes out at -0.2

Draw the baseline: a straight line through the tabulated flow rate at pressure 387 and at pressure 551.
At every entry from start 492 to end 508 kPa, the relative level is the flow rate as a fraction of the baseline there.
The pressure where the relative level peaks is 501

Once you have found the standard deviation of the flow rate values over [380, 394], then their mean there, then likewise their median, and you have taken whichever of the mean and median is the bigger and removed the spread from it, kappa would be 1.1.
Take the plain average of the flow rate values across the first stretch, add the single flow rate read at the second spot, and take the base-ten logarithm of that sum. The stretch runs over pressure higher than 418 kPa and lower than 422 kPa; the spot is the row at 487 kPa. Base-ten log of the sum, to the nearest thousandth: 0.415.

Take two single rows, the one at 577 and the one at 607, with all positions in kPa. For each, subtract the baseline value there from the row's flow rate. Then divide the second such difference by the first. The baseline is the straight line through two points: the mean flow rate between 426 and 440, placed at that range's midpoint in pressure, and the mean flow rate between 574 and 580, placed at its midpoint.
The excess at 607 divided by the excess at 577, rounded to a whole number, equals -14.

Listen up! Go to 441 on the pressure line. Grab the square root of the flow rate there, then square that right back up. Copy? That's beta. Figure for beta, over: 1.24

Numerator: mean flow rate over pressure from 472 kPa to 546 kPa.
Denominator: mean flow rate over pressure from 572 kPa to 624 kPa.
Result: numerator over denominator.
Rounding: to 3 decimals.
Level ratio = 0.747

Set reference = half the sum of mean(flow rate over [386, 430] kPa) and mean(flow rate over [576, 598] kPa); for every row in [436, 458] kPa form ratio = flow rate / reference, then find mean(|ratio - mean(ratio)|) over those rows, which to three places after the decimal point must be 0.022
